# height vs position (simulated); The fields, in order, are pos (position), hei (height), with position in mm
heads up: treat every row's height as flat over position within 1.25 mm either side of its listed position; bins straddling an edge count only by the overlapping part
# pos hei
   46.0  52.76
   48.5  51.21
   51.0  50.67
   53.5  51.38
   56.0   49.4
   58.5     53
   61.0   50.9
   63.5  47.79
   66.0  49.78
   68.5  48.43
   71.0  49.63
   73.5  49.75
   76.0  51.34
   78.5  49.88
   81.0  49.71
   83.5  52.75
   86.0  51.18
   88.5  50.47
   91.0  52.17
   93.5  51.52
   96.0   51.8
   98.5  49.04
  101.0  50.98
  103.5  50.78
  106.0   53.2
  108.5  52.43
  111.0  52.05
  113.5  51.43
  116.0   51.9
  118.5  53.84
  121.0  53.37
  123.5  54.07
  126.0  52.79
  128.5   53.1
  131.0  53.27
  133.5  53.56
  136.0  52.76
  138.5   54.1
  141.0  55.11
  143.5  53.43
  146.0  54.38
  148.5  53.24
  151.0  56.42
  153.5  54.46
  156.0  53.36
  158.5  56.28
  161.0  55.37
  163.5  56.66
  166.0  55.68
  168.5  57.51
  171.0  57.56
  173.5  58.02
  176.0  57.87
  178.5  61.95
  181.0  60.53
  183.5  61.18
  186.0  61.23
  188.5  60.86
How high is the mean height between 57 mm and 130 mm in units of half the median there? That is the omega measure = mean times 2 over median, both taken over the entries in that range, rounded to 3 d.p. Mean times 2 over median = 1.997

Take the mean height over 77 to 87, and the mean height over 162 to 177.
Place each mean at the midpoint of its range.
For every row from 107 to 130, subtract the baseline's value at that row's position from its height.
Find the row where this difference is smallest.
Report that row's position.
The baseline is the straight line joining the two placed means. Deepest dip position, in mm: 113.5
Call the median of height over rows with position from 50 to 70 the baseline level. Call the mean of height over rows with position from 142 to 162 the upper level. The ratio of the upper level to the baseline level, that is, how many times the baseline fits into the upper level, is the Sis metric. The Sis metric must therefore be 1.09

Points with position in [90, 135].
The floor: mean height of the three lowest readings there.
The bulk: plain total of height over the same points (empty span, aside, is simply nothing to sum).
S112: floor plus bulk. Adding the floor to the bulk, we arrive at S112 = 992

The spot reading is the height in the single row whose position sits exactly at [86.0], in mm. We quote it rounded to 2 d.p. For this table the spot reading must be 51.18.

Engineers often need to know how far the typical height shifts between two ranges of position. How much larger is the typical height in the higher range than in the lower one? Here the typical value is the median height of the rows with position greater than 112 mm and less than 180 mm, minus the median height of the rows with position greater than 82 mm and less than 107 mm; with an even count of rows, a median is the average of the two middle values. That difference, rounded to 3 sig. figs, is 2.75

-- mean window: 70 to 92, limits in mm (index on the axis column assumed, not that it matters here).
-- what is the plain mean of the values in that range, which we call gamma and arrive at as 51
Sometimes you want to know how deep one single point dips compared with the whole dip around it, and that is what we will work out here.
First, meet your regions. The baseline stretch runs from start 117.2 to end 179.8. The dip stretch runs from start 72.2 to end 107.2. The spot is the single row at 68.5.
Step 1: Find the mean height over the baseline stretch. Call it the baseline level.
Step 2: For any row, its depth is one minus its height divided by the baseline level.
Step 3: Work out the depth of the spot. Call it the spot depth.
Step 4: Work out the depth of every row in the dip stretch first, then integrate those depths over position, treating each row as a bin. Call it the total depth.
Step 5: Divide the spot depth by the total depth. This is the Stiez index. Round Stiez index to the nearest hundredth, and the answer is 0.05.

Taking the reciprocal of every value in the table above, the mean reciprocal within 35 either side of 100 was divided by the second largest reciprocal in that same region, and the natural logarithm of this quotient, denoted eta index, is -0.050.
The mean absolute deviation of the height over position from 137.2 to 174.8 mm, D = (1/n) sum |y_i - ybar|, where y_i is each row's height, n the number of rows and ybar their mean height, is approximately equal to 1.3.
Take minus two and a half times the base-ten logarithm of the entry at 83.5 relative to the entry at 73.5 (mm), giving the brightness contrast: -0.06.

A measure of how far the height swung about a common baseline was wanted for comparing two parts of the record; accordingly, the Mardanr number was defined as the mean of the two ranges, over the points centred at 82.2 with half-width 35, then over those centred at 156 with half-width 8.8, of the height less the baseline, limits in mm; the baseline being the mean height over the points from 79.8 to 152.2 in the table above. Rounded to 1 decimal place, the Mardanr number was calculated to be 4.4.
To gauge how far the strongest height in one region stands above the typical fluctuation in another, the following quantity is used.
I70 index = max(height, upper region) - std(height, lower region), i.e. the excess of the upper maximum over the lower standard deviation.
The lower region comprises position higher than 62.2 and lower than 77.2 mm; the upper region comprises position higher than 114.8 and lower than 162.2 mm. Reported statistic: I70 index 55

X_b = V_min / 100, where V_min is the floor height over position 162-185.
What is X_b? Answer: 0.56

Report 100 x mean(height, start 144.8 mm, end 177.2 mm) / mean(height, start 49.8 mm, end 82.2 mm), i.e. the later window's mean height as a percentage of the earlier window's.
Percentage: 112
